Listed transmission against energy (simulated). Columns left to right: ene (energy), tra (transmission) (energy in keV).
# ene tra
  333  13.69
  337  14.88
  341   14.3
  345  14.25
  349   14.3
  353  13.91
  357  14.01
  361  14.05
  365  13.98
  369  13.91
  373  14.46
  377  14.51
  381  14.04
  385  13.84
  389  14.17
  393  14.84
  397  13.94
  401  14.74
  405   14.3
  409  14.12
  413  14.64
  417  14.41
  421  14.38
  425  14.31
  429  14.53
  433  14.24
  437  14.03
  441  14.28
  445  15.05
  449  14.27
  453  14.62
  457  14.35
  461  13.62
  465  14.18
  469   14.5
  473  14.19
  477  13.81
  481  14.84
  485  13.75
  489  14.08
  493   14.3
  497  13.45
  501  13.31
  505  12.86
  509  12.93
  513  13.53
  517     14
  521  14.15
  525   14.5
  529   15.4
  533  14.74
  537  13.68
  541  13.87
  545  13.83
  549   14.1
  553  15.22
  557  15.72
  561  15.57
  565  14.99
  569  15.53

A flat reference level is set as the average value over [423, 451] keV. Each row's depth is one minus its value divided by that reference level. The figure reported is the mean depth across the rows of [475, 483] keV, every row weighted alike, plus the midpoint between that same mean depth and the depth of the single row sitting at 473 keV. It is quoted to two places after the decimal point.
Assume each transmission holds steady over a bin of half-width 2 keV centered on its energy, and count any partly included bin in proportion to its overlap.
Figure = 0.01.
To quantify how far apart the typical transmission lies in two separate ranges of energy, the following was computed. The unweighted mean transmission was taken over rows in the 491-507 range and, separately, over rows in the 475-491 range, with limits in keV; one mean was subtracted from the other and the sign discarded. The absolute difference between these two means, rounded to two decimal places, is 0.64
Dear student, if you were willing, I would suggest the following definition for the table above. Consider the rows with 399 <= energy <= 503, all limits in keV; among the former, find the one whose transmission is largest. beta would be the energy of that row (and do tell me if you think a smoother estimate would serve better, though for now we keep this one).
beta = 445 keV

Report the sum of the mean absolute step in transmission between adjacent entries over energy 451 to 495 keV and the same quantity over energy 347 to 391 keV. 0.75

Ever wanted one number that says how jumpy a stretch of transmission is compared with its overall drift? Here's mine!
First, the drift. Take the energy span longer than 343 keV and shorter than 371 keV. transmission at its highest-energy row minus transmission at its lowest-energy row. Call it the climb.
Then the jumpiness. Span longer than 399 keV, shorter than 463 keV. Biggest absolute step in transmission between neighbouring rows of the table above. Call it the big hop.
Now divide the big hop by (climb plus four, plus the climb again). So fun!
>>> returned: 0.235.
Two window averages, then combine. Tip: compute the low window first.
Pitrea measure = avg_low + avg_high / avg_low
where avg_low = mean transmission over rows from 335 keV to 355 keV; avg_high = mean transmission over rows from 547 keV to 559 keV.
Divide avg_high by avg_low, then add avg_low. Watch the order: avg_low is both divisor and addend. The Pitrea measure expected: 15.4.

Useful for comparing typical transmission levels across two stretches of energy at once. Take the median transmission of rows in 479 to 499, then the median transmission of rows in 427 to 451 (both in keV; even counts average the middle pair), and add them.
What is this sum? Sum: 28.4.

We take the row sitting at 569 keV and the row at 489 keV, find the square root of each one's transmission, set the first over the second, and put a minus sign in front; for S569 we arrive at -1.05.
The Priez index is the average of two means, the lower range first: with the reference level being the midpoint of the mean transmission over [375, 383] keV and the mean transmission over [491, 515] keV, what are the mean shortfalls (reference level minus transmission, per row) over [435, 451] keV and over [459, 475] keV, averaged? -0.429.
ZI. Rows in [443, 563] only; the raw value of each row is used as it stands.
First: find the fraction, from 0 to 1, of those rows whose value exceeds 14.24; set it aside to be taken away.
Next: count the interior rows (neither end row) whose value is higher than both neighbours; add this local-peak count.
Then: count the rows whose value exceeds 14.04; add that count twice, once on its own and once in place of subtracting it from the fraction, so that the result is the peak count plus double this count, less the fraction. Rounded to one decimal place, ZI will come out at 42.6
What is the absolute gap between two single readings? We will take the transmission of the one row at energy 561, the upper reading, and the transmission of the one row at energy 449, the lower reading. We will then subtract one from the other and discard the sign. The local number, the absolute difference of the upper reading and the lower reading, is 1.3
